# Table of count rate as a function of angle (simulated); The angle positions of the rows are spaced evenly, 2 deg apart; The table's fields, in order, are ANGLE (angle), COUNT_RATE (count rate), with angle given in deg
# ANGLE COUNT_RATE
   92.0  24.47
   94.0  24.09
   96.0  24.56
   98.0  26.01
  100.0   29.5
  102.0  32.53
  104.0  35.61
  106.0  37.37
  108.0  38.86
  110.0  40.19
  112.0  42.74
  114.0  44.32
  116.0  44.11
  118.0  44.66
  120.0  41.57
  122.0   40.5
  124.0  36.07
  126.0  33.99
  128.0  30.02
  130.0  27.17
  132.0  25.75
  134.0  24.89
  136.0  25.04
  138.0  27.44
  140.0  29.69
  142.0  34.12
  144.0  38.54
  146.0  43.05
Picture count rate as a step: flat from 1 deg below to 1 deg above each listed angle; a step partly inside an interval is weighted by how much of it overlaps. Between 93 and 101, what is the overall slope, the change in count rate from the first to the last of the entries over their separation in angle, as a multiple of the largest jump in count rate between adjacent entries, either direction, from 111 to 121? 0.3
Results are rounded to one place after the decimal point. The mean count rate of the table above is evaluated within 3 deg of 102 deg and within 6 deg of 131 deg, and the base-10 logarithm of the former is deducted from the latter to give 26.3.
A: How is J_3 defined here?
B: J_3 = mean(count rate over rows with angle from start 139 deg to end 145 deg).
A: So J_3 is 34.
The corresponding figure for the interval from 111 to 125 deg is 42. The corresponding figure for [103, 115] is 40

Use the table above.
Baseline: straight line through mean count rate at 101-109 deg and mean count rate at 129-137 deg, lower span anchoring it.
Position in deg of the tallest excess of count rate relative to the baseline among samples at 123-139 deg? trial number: 124.0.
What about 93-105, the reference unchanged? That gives 104.0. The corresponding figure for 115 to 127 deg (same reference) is 118.0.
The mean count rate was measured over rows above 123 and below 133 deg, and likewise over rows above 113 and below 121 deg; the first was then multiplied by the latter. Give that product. 1336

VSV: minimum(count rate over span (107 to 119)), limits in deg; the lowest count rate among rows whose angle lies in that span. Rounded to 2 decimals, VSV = 38.86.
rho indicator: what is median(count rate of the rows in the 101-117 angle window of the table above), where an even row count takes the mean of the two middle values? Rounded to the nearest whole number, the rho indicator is 40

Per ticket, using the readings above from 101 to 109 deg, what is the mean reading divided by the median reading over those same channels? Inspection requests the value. 0.99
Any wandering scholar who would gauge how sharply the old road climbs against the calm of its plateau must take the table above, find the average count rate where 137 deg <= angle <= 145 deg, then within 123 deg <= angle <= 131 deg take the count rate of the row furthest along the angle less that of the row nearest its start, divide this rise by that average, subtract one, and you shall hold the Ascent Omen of -1.27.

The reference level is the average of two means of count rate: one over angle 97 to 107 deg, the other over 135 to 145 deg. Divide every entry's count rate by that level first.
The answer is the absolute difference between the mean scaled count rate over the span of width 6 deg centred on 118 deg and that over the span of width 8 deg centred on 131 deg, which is 0.52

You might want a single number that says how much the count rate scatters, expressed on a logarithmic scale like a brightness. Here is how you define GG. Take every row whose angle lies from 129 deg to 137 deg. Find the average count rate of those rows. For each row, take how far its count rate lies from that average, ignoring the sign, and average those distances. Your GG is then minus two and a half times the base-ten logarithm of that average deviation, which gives 0.3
